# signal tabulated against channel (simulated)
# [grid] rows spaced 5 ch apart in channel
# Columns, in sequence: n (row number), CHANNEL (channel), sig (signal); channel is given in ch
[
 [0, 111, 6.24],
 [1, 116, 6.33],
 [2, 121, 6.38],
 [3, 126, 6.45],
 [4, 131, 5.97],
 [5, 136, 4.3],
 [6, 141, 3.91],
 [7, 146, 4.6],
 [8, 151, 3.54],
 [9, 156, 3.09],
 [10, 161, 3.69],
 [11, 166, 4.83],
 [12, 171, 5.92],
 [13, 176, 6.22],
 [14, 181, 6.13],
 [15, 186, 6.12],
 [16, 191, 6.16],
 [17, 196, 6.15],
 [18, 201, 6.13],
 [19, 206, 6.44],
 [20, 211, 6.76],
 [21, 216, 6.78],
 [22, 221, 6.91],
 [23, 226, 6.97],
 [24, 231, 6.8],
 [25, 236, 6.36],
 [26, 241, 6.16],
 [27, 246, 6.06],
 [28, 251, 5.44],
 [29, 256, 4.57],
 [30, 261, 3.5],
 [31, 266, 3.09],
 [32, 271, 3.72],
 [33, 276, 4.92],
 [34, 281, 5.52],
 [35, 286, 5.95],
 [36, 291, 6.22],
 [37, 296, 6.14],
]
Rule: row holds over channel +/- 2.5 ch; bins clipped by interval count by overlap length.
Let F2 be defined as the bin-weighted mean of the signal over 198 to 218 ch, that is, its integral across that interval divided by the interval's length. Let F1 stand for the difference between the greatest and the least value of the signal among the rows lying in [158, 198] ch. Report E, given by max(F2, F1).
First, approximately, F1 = 2.5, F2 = 6.5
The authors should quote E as 6.5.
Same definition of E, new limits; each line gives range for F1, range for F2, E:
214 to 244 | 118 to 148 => 5.3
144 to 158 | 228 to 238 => 6.6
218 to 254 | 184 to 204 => 6.1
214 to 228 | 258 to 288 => 4.4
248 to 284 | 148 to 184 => 4.8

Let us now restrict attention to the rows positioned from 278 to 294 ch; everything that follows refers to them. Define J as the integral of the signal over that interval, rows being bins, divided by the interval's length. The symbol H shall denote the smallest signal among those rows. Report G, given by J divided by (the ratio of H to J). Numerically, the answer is 6.3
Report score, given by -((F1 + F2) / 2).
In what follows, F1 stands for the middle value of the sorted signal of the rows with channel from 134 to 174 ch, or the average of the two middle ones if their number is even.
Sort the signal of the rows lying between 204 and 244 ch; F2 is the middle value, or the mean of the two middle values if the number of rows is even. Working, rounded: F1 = 4.1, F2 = 6.8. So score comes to -5.4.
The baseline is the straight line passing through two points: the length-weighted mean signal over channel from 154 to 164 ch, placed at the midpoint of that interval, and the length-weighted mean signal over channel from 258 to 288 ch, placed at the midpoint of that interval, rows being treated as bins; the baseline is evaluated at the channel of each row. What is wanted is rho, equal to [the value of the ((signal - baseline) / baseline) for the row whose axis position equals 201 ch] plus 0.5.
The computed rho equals 1.10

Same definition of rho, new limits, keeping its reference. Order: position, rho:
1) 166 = 0.87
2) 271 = 0.34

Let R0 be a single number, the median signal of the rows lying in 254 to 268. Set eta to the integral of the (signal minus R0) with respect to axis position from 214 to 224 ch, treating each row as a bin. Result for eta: 34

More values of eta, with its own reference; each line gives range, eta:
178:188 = 26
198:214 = 47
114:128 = 40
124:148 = 37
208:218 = 33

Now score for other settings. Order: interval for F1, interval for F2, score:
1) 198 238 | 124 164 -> -5.4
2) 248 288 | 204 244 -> -5.8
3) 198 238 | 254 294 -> -5.8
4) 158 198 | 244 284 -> -5.4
